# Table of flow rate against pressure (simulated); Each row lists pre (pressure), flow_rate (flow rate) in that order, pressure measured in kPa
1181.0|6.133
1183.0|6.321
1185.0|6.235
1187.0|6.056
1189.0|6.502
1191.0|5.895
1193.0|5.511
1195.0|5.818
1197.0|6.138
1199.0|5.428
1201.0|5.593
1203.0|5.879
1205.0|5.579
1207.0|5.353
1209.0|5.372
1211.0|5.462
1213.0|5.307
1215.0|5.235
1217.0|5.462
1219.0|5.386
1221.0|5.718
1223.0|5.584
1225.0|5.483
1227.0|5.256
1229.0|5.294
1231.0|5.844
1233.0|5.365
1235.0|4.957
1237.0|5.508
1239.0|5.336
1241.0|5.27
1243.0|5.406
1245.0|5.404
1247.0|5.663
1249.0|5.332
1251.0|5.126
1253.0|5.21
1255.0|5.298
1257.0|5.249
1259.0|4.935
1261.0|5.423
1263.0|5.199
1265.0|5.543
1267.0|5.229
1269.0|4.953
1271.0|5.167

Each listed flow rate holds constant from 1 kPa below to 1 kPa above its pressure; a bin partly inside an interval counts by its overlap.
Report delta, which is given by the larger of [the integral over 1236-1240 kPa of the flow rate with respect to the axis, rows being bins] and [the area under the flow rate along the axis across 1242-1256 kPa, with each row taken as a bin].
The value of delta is 75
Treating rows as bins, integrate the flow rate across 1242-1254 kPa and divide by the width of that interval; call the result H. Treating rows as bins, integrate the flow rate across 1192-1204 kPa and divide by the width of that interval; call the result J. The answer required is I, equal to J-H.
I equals 0.37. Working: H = 5.36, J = 5.73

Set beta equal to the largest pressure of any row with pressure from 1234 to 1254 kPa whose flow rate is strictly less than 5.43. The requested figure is 1253.0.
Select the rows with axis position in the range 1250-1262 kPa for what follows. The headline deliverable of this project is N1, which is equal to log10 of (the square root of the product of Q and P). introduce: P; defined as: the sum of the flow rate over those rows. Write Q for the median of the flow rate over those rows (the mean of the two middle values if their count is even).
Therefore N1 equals 1.11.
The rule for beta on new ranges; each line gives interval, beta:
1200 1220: 1219.0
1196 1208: 1207.0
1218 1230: 1229.0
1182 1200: 1199.0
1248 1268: 1267.0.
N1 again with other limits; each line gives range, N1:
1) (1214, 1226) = 1.13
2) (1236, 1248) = 1.12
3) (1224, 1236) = 1.12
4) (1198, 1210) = 1.13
